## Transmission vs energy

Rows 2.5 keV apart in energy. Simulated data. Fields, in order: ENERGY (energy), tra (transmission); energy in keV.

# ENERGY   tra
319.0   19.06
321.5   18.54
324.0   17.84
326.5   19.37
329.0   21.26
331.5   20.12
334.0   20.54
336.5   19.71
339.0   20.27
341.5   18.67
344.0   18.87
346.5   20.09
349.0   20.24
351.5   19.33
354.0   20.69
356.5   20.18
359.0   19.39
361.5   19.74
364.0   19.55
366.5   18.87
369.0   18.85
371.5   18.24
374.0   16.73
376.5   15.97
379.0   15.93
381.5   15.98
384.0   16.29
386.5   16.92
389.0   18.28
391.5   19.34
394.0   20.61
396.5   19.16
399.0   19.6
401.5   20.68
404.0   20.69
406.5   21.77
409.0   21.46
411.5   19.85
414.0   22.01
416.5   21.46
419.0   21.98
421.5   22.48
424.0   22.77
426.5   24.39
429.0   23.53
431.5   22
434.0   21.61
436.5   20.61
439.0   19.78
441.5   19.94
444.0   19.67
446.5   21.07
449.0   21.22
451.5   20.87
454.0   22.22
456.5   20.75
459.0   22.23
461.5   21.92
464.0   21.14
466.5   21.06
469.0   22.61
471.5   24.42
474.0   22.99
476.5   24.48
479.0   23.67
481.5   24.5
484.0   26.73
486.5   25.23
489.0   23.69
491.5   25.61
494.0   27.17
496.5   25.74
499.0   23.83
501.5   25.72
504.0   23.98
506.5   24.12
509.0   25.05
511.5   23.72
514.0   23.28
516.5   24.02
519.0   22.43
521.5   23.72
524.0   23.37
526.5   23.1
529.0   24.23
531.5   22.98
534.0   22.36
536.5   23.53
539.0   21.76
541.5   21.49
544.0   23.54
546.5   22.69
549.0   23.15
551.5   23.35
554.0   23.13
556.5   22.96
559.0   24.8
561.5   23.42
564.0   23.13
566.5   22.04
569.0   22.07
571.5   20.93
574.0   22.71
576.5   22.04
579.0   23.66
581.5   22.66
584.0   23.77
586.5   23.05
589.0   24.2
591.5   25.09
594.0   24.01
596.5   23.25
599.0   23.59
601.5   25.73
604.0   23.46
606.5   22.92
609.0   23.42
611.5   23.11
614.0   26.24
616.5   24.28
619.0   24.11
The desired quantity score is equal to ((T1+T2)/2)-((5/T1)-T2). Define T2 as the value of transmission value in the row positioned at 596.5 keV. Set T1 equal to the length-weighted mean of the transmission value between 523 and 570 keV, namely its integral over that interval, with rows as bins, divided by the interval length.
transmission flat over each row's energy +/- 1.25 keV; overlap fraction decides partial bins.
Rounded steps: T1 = 23.0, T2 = 23.25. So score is 46.2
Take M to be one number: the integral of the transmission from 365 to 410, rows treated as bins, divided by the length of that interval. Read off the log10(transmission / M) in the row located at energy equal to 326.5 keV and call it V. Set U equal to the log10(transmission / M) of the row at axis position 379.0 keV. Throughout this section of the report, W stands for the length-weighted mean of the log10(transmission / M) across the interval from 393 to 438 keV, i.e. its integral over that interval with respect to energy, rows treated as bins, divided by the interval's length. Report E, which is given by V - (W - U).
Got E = -0.11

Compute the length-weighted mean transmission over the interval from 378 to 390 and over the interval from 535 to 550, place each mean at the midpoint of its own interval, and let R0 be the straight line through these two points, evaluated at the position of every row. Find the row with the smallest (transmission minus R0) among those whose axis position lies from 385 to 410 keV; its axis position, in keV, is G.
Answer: 386.5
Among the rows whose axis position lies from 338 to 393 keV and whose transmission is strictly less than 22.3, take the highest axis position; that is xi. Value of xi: 391.5 keV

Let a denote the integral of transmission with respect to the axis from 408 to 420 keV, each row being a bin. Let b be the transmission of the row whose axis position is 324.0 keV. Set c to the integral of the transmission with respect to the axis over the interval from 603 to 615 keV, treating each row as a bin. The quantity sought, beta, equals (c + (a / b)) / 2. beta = 150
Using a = 256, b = 17.84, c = 285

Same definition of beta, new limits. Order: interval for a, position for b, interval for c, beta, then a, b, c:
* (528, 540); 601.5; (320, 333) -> 132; 276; 25.73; 253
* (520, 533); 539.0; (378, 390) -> 107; 305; 21.76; 200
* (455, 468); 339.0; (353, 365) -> 126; 279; 20.27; 239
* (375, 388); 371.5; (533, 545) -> 141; 211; 18.24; 270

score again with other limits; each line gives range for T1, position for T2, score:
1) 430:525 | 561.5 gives 46.4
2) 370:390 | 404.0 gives 39.1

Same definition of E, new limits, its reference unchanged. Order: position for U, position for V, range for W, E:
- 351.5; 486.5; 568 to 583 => 0.07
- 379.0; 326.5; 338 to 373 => -0.07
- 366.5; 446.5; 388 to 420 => 0.02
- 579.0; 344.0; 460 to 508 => 0.00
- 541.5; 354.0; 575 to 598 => 0.01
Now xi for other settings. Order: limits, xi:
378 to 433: 431.5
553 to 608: 576.5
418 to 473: 466.5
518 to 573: 571.5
